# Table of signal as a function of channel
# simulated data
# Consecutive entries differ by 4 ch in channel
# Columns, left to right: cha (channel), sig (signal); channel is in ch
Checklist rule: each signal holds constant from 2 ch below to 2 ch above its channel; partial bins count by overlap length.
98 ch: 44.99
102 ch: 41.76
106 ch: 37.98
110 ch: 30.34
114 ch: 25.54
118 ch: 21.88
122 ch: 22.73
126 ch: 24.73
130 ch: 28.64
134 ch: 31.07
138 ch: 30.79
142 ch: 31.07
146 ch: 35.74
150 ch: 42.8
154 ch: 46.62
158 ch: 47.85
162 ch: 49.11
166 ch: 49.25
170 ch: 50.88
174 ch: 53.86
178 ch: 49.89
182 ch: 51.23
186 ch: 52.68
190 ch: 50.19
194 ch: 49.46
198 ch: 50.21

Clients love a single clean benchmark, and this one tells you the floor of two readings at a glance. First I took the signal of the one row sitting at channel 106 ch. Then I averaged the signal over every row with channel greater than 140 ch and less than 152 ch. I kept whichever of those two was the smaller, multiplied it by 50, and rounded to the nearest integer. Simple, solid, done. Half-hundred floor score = 1827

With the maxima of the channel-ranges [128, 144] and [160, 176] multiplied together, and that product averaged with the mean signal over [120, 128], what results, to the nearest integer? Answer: 849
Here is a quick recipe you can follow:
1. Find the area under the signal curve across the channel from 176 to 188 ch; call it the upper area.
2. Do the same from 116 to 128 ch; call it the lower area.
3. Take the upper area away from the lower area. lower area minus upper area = -338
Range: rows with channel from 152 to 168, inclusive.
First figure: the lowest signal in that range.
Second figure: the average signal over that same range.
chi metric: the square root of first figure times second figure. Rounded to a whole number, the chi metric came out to 47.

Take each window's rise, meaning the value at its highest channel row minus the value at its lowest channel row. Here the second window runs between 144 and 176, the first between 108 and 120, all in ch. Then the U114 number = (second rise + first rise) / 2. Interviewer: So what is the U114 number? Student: 4.8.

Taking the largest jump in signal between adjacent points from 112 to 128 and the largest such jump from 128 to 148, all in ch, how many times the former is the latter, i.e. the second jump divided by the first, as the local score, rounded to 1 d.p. 1.3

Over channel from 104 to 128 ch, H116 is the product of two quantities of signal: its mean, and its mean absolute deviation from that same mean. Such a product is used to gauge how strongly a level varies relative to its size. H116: 126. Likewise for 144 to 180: 177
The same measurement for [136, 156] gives 219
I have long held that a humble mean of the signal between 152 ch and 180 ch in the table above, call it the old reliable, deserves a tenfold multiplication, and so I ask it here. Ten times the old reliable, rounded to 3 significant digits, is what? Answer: 496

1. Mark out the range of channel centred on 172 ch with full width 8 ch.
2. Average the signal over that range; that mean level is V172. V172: 52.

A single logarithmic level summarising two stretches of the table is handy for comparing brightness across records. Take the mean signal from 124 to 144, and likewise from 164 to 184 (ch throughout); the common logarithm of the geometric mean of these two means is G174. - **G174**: 1.59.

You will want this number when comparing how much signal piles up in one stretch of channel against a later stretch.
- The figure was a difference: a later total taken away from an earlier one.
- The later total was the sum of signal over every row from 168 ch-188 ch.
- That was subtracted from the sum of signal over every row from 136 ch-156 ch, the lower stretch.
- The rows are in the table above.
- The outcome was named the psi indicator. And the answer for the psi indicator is -72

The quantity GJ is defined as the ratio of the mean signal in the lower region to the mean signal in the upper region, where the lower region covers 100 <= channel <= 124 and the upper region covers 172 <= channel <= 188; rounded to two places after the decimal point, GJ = 0.58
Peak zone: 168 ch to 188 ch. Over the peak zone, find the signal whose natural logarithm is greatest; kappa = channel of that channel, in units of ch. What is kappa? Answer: 174 ch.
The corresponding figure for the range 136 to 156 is 154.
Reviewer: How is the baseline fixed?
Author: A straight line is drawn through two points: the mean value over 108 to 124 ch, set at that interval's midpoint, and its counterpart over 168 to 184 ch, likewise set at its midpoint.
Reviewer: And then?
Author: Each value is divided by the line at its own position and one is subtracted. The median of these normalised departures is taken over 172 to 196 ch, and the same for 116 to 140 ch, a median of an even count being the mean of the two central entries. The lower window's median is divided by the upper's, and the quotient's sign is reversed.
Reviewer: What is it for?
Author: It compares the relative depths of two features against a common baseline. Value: -2.5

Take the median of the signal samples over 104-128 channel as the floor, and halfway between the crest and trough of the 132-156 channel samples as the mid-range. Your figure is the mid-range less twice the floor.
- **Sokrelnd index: -12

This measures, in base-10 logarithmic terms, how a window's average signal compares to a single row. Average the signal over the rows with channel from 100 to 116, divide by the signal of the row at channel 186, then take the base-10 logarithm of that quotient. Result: -0.19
